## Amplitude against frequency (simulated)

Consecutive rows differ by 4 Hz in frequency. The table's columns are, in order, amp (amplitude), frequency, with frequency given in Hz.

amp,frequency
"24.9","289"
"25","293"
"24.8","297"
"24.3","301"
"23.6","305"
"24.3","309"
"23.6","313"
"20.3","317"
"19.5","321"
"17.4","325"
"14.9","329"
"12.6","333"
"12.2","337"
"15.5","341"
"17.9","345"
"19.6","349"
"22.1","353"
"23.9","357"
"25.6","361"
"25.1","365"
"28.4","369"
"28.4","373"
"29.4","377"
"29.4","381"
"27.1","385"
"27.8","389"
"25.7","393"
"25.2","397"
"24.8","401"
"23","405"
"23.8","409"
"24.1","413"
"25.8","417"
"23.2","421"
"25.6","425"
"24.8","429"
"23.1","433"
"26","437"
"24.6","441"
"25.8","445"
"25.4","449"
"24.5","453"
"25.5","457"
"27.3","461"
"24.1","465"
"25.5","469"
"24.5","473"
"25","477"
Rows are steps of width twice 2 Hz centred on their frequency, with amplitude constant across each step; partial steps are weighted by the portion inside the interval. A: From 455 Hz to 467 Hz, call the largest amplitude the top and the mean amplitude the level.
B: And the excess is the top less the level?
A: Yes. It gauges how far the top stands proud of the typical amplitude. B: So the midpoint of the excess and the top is 14.5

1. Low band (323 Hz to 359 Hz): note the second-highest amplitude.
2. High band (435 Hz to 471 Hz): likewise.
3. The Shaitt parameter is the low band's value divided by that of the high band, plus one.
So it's 1.85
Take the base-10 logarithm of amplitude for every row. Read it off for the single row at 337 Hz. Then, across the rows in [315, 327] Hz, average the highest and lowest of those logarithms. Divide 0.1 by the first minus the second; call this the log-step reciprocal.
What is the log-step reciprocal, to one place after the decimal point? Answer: -0.5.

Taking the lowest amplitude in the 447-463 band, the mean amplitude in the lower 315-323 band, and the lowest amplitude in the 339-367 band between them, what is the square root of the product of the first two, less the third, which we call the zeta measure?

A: 6.6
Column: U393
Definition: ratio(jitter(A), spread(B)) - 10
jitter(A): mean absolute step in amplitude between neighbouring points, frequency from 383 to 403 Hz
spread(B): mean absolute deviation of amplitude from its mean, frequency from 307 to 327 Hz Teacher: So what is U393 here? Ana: -9.61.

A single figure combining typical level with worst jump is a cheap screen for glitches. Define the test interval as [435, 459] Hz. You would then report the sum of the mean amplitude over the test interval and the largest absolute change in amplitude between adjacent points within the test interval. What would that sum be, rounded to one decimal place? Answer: 26.7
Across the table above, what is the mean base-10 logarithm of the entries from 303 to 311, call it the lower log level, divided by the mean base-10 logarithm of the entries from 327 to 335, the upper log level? 1.21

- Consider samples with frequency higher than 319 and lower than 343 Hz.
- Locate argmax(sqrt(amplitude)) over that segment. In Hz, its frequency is 321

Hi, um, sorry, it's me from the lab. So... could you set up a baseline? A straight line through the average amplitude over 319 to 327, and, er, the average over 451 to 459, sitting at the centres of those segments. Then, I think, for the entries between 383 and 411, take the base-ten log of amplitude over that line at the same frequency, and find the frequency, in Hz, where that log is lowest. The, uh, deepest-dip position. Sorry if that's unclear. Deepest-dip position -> 405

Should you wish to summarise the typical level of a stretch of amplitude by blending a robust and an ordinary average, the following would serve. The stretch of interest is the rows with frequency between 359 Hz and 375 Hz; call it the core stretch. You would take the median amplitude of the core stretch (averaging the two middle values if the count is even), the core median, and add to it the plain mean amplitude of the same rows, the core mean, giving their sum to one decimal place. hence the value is 53.9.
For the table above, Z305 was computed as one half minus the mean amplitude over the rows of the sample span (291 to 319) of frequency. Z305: -23.2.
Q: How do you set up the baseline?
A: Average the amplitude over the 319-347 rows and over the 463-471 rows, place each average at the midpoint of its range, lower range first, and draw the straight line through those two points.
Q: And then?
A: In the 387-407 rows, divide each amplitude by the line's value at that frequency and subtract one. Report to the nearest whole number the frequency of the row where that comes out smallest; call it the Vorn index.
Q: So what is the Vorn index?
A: 405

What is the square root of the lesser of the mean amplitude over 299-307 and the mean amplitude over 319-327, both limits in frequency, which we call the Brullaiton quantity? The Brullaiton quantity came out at 4.30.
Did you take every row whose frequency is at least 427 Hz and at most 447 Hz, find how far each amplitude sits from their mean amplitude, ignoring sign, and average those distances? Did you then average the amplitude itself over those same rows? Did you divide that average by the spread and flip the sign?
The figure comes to -30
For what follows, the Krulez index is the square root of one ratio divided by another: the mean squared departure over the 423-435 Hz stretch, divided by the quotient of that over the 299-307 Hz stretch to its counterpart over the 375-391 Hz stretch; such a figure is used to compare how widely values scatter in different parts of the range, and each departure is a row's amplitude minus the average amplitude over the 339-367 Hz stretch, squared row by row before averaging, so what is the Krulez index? 9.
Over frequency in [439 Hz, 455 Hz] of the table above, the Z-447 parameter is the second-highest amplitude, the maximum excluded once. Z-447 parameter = 25.4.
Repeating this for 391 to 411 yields 25.2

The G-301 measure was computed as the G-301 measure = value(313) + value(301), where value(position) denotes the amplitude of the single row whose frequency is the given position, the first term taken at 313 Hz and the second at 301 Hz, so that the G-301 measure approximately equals 47.9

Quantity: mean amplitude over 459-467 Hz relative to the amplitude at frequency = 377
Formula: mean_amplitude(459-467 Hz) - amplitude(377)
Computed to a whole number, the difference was -4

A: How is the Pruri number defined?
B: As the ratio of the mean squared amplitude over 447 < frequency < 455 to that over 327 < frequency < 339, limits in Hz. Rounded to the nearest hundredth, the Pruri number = 3.53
